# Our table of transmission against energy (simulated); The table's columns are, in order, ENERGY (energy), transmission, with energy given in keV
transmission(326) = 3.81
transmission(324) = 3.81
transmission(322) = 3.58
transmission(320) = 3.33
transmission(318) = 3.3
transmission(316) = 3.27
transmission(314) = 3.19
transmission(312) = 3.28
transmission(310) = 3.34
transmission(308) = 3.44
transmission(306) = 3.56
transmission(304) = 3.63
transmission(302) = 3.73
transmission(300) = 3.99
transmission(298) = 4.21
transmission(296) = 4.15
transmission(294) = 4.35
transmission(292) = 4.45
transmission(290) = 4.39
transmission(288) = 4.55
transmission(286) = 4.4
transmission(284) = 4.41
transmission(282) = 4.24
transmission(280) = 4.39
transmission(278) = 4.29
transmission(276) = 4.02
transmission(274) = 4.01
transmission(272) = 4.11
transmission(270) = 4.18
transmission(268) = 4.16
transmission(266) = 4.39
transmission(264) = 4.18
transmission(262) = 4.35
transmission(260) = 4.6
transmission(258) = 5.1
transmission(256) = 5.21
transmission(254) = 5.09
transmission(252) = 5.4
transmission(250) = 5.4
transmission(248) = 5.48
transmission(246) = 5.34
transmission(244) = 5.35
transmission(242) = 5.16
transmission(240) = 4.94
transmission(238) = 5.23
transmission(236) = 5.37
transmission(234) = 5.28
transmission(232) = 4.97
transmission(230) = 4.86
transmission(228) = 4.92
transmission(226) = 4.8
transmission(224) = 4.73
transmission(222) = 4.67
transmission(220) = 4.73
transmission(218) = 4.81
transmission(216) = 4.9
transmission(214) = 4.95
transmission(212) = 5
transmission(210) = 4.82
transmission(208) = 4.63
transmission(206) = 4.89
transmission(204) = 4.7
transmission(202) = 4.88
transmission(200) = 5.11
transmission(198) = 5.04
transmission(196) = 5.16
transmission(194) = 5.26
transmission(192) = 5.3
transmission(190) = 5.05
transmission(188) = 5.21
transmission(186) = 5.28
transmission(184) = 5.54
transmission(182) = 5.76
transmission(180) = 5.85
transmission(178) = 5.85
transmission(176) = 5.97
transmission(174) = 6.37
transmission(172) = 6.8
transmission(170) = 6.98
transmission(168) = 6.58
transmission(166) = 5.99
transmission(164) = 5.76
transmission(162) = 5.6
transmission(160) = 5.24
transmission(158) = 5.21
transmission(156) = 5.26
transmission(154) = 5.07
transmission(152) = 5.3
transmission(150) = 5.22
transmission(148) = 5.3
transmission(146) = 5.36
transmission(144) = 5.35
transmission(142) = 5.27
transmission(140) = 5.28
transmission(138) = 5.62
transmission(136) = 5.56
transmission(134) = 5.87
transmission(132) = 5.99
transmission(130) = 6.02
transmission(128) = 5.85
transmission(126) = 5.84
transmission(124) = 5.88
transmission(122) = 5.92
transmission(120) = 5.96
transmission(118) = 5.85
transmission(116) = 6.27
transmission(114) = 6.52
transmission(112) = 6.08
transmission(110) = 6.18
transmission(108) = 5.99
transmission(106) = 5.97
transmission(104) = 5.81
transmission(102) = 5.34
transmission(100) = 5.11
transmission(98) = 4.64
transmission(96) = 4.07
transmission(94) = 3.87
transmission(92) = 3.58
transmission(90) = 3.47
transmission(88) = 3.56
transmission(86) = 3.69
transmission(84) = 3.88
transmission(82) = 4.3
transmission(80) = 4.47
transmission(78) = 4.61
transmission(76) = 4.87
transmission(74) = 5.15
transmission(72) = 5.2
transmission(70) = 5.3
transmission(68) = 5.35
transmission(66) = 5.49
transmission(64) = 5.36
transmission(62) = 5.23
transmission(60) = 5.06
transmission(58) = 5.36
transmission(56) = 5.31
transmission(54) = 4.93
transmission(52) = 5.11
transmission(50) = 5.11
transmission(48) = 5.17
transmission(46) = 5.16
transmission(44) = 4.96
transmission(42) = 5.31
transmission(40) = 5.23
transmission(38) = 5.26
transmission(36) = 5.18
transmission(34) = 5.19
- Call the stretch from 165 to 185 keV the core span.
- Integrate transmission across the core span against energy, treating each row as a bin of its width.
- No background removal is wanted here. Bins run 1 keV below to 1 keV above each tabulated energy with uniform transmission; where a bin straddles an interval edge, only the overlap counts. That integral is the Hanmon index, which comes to 123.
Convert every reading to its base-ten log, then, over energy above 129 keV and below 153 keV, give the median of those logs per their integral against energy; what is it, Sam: 0.0410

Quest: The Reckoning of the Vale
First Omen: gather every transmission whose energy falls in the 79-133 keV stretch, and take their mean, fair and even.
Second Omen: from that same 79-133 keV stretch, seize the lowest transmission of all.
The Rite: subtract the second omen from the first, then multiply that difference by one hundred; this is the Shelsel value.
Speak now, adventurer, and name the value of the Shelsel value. 172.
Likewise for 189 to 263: 66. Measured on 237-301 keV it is 62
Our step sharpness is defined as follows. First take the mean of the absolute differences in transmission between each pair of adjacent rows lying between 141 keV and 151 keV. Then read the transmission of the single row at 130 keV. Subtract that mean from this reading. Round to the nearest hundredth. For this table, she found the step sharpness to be 5.96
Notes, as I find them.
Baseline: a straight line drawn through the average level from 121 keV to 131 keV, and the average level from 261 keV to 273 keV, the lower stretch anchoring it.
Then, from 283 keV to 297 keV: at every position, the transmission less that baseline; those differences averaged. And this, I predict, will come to 0.4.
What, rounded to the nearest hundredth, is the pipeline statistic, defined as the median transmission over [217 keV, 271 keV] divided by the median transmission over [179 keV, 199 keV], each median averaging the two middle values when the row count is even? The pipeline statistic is 0.94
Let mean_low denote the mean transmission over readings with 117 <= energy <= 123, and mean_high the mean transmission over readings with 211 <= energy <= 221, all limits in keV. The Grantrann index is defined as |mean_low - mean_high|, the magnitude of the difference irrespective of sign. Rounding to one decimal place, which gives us 1.0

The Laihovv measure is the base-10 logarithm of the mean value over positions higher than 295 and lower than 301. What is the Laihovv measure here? 0.61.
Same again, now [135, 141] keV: 0.74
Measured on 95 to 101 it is 0.66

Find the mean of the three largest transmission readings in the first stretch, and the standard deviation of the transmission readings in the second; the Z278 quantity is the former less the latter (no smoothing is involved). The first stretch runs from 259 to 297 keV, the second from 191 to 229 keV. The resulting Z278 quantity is 4.34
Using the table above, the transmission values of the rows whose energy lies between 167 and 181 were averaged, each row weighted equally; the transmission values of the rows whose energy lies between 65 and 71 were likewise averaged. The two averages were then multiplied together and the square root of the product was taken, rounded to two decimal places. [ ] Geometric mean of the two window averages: 5.84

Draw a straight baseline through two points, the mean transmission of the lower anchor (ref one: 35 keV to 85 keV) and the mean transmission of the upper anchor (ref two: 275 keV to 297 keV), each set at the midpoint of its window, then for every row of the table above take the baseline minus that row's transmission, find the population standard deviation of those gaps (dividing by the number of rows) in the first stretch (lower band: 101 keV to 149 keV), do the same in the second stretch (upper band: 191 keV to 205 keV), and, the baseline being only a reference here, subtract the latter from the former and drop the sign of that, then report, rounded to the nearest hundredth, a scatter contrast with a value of 0.12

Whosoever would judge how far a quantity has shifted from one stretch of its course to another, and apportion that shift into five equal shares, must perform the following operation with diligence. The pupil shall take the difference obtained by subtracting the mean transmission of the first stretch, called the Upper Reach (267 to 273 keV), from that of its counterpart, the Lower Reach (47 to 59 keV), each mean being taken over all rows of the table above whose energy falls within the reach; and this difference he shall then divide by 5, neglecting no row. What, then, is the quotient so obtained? 0.20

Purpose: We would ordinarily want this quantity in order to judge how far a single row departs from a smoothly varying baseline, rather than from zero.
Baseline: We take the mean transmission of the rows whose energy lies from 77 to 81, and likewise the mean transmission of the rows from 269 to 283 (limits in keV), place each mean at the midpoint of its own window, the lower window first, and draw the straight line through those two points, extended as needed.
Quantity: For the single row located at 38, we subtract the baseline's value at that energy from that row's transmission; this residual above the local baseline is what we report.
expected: 0.644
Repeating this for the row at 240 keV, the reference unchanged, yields 0.697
